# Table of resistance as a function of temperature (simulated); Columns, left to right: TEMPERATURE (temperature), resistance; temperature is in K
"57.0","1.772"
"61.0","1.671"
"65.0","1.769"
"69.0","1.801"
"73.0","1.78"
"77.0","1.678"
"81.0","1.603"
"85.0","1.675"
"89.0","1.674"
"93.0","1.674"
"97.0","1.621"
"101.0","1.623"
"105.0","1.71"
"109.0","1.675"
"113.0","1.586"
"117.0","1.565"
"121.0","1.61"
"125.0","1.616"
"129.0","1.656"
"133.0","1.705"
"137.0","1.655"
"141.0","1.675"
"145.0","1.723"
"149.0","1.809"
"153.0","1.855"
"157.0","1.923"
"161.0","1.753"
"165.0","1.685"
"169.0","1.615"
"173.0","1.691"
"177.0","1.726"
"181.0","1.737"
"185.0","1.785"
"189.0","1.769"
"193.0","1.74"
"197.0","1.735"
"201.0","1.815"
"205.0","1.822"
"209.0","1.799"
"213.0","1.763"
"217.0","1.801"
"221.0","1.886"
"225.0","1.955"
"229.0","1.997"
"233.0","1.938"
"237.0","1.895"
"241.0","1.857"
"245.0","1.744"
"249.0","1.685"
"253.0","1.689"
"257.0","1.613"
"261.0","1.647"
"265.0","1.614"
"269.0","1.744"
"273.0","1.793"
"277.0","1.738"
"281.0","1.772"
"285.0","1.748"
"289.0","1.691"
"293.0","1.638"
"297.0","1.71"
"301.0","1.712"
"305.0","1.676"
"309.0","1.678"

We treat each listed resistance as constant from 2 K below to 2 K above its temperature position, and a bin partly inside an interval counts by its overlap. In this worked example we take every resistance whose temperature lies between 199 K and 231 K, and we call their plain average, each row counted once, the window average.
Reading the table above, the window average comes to 1.85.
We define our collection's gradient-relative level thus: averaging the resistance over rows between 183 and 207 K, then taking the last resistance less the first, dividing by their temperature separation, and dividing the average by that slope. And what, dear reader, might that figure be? 961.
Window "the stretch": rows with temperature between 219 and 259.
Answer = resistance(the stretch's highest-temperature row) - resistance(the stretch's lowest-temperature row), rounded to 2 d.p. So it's -0.27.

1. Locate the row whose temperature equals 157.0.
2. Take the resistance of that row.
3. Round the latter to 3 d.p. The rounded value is 1.923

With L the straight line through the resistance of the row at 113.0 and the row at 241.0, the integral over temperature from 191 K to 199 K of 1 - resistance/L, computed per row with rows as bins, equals 0.1 K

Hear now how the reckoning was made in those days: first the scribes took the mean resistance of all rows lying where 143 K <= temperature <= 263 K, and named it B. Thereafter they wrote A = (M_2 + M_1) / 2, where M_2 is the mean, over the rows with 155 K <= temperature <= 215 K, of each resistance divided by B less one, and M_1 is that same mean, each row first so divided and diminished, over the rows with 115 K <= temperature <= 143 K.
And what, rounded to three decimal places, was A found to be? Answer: -0.047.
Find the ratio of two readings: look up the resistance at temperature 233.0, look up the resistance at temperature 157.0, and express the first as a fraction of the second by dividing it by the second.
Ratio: 1.01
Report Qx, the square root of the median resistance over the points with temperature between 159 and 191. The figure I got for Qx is 1.32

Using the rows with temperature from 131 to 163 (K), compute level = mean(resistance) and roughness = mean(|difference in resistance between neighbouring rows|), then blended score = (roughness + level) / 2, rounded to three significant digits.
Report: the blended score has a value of 0.916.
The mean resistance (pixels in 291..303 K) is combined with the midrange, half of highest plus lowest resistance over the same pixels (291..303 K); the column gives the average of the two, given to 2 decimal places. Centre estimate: 1.68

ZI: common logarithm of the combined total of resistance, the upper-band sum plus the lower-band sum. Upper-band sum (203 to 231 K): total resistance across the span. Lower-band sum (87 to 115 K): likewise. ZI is 1.39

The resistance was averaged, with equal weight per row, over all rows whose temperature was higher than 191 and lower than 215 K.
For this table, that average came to 1.78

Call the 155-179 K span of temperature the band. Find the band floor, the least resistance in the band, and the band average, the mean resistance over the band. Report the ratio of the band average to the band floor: 1.07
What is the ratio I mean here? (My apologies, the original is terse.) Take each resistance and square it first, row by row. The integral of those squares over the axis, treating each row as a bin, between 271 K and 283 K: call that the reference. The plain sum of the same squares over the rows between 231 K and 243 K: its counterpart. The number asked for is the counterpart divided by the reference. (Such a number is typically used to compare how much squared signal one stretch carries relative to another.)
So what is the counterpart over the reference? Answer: 0.288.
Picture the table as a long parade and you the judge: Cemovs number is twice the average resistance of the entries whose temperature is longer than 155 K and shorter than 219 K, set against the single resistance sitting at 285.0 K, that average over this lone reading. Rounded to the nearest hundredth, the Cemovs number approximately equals 2.01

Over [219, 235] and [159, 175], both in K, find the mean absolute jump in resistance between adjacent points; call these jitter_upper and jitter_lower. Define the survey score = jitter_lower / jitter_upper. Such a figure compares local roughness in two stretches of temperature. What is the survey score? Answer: 1.26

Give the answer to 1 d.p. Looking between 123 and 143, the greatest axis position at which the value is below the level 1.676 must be 141.0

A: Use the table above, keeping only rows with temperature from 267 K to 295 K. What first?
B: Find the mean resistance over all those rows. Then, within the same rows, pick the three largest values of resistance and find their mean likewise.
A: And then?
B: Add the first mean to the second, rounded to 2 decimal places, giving 3.50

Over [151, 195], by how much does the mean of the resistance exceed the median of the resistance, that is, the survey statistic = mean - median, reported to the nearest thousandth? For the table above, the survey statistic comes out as 0.013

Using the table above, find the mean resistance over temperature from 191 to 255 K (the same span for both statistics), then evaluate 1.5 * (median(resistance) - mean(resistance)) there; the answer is -0.018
